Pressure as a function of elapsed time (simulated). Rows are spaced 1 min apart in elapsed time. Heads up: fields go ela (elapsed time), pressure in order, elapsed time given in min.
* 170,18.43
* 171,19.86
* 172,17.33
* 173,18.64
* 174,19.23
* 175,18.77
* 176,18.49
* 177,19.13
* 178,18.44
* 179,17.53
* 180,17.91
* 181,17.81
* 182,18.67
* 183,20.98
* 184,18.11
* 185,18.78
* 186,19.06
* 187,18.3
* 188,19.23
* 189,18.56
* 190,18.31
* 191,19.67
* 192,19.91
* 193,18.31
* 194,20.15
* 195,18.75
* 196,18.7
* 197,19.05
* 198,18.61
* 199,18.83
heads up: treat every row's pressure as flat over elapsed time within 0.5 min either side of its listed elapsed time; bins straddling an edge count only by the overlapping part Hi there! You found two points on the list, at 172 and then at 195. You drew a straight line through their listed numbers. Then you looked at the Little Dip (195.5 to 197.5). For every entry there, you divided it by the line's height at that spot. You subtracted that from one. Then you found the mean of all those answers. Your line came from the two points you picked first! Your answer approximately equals 0.00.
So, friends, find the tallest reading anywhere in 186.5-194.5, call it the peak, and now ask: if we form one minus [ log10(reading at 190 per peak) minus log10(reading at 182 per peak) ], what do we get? 1.008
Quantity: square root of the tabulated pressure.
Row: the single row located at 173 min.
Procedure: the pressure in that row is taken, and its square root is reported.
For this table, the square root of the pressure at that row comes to 4.32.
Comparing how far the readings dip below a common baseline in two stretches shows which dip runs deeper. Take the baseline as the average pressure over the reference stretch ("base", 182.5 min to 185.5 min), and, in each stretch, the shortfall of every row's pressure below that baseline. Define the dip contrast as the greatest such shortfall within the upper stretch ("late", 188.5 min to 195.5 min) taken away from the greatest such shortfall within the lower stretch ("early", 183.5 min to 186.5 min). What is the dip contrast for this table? 0.2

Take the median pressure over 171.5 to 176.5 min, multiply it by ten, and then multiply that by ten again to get 1864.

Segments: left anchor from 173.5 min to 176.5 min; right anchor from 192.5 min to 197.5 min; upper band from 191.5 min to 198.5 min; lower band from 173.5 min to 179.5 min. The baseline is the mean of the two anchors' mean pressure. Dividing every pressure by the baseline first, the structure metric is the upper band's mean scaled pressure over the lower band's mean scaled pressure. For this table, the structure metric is 1.03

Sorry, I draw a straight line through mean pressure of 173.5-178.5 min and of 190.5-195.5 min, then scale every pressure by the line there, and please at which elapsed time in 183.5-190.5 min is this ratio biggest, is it 188 min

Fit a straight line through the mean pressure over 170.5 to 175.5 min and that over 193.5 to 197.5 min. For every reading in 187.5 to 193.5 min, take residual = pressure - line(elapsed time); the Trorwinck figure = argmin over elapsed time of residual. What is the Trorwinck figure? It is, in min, 193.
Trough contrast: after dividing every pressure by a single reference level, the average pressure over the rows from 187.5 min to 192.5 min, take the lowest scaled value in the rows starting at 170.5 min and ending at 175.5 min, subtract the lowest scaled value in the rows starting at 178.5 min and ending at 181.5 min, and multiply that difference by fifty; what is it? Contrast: -0.5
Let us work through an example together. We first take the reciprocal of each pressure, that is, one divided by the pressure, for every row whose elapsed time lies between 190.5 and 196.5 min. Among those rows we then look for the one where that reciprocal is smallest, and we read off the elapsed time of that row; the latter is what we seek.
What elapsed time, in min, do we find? 194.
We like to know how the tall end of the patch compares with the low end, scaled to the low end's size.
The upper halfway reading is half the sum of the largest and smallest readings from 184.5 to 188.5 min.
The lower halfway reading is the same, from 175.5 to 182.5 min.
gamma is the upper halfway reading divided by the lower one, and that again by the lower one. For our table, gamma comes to 0.056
